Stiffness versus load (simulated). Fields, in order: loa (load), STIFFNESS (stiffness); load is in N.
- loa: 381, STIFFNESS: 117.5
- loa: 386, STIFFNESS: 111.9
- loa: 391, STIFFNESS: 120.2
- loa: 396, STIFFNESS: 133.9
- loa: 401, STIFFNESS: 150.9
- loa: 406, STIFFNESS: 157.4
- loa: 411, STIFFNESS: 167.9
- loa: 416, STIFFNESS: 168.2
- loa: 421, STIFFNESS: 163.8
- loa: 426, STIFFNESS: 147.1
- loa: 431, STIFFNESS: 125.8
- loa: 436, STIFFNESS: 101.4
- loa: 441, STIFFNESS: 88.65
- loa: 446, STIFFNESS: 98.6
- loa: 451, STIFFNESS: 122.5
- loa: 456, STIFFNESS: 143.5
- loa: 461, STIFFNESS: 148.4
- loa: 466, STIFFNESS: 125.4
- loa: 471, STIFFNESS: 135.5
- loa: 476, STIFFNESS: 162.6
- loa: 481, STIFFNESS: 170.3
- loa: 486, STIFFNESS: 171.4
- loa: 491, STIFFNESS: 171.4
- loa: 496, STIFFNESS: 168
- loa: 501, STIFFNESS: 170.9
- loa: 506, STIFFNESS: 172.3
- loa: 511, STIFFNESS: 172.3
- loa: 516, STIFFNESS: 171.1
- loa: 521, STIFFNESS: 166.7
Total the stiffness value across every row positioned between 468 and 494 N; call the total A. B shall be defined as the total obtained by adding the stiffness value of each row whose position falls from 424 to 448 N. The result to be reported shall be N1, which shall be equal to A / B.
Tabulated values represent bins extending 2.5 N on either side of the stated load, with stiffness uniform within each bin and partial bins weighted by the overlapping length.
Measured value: 1.4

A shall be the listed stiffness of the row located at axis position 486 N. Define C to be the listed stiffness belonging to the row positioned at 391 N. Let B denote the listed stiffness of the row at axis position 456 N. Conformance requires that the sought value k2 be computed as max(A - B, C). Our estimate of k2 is 120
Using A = 171.4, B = 143.5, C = 120.2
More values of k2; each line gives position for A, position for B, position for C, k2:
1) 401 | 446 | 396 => 134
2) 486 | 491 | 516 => 171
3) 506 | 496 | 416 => 168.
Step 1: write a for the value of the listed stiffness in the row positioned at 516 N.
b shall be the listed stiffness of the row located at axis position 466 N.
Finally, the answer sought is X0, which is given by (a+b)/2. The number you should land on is 148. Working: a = 171.1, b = 125.4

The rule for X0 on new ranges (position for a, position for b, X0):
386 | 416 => 140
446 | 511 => 135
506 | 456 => 158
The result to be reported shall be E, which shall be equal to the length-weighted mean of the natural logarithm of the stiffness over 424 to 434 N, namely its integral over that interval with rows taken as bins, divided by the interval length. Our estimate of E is 4.89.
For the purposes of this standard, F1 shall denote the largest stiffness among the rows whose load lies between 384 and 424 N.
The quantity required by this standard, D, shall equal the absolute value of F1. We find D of 168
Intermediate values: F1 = 168.2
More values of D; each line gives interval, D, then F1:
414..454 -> 168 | 168.2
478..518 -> 172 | 172.3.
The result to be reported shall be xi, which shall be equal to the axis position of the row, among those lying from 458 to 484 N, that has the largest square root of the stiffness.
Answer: 481 N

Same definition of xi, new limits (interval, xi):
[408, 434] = 416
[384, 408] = 406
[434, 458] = 456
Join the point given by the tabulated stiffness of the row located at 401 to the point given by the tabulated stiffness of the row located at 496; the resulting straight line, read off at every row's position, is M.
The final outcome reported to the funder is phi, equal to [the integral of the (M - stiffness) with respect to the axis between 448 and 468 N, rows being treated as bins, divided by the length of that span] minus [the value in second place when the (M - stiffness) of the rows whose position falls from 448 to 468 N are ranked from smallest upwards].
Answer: 10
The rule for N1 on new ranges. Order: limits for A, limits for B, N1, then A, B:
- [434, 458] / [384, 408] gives 0.8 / 555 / 674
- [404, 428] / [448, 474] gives 1.2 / 804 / 675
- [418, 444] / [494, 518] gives 0.7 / 627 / 855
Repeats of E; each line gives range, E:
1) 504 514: 5.15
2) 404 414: 5.09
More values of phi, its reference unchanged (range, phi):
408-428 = 7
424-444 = 12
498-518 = 1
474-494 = 2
